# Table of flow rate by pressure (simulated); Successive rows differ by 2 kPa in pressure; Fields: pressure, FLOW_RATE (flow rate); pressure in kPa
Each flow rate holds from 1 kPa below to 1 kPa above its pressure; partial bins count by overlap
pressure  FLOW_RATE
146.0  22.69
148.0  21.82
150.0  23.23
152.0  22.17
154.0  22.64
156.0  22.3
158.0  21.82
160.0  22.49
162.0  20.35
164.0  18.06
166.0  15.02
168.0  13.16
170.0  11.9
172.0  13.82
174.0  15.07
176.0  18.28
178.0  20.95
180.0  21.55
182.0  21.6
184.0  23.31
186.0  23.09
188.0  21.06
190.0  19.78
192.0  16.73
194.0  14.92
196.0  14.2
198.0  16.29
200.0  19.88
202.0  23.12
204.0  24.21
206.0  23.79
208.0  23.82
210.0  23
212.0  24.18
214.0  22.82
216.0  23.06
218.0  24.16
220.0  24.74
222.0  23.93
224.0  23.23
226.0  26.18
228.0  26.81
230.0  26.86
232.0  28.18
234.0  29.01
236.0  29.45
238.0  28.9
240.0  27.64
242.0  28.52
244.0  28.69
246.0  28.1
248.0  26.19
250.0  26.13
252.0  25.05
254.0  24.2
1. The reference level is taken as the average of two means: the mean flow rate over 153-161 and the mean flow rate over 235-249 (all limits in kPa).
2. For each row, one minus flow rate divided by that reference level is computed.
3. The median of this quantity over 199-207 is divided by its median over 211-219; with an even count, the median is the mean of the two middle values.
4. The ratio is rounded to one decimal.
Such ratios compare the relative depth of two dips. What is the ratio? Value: 1.1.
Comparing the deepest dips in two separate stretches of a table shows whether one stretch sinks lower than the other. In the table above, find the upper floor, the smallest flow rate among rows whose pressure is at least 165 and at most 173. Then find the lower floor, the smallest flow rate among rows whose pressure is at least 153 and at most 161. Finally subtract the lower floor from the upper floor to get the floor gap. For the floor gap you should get -10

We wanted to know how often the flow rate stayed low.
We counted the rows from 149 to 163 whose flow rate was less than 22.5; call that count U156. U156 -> 5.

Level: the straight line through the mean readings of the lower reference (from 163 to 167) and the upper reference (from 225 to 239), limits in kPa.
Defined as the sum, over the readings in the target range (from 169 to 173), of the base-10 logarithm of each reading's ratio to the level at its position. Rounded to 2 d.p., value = -0.27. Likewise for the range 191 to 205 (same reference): -0.61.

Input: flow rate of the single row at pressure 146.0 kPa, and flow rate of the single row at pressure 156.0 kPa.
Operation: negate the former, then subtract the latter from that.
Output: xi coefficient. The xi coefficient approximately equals -45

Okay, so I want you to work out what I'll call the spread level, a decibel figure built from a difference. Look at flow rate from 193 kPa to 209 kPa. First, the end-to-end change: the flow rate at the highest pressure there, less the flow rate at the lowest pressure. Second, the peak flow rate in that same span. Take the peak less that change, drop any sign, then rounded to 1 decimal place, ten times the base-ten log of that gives 11.8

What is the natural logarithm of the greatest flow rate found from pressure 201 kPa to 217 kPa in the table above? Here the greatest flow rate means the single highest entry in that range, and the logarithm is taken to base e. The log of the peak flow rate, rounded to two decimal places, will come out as 3.19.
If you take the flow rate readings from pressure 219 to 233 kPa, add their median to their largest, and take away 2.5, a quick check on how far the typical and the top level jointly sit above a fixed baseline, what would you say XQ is 52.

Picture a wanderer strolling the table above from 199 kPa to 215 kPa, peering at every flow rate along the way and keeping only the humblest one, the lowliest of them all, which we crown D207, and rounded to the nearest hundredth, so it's 19.88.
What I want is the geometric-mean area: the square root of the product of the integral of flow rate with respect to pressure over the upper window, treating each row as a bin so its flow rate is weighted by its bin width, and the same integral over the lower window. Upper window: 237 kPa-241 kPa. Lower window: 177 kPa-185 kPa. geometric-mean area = 141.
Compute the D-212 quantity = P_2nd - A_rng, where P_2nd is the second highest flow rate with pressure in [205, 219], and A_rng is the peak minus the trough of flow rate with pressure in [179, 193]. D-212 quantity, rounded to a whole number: 18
